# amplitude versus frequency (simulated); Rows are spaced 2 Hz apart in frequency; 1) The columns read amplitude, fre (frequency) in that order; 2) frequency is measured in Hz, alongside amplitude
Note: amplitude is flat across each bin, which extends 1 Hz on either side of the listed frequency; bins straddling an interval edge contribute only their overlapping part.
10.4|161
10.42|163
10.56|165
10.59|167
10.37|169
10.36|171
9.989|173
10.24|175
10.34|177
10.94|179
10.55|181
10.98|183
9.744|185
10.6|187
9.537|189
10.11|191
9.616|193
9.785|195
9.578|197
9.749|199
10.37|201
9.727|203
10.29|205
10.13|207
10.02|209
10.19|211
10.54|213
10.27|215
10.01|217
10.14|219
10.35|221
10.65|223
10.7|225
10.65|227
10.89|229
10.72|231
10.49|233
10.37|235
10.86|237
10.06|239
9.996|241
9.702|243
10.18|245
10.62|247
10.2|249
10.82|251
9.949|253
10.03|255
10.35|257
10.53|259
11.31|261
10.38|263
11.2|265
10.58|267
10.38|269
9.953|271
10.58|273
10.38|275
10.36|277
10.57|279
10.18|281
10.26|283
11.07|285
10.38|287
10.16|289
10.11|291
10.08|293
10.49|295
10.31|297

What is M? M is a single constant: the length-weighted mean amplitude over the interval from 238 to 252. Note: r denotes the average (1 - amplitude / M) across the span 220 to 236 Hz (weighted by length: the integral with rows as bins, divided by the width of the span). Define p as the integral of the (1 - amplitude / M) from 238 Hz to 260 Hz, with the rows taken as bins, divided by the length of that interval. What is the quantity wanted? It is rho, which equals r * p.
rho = 0.0000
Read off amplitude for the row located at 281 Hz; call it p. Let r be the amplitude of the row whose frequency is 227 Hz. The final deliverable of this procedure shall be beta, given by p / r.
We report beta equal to 0.96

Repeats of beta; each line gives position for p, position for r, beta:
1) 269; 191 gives 1.03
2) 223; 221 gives 1.03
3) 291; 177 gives 0.98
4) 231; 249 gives 1.05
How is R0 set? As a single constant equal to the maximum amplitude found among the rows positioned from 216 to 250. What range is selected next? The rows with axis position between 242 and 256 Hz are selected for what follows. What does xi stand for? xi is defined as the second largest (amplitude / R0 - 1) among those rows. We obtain -0.025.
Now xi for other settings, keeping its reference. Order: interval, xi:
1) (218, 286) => 0.028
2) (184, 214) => -0.032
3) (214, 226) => -0.022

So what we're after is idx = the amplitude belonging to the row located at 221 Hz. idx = 10.35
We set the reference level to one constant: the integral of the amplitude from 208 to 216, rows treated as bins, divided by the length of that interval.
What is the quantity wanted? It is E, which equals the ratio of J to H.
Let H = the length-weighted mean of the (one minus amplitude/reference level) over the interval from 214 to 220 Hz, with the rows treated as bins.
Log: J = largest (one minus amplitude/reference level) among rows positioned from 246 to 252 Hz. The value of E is 0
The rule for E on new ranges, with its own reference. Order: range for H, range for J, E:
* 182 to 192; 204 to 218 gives 4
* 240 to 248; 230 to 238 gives -1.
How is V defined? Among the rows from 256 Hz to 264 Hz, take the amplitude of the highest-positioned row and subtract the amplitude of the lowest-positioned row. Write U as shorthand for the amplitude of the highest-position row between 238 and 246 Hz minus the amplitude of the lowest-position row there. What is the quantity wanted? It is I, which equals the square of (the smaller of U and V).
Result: 0.00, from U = 0.1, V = 0.03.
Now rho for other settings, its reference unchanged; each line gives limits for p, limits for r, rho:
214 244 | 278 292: 0.0003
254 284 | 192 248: 0.0000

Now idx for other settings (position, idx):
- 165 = 10.56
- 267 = 10.58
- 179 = 10.94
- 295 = 10.49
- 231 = 10.72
